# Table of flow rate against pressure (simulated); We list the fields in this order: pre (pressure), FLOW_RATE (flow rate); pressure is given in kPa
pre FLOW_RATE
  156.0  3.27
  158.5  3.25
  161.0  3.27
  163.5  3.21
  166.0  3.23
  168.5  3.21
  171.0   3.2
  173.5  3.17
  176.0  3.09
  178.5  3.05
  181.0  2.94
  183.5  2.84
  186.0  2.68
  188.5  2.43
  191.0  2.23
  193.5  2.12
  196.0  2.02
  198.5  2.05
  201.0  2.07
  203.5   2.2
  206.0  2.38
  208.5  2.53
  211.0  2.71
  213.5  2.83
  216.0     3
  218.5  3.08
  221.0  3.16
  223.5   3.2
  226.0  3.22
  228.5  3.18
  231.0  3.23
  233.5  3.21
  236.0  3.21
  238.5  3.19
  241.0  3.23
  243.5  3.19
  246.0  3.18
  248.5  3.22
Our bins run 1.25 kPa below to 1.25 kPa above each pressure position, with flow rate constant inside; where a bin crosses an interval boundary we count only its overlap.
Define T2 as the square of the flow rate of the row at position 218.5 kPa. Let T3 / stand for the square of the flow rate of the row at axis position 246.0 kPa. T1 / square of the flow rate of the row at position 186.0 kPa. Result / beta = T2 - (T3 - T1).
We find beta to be 6.6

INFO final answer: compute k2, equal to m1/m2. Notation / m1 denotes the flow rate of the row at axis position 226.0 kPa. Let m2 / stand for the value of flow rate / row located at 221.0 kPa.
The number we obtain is 1.02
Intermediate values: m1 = 3.22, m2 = 3.16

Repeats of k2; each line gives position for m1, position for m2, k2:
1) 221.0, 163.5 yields 0.98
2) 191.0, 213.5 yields 0.79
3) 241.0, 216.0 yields 1.08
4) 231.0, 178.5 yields 1.06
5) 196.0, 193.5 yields 0.95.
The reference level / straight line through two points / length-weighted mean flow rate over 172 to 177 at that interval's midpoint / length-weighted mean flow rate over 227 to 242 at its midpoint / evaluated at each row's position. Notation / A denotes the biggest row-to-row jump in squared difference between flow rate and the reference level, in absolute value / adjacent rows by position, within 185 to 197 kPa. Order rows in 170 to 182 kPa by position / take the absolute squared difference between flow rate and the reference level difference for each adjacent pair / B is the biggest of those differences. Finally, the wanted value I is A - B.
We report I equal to 0.30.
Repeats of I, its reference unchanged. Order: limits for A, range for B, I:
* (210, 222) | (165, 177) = 0.09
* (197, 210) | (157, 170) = 0.30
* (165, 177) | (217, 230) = -0.01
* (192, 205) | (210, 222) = 0.17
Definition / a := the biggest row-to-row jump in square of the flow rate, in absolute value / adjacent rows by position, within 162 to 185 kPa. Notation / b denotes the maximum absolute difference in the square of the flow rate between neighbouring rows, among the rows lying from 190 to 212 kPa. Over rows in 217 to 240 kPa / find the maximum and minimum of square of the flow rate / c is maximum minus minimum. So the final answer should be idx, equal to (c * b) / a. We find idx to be 1.4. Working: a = 0.7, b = 0.9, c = 0.9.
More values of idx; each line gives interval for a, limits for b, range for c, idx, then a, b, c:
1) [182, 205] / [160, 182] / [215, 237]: 0.7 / 1.3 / 0.7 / 1.4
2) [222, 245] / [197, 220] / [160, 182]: 6.3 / 0.3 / 1.0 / 2.0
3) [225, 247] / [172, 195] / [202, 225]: 21.5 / 0.3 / 1.3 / 5.4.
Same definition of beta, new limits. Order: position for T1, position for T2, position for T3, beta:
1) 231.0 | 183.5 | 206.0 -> 12.8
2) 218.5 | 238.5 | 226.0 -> 9.3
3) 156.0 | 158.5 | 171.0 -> 11.0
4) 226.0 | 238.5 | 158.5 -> 10.0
